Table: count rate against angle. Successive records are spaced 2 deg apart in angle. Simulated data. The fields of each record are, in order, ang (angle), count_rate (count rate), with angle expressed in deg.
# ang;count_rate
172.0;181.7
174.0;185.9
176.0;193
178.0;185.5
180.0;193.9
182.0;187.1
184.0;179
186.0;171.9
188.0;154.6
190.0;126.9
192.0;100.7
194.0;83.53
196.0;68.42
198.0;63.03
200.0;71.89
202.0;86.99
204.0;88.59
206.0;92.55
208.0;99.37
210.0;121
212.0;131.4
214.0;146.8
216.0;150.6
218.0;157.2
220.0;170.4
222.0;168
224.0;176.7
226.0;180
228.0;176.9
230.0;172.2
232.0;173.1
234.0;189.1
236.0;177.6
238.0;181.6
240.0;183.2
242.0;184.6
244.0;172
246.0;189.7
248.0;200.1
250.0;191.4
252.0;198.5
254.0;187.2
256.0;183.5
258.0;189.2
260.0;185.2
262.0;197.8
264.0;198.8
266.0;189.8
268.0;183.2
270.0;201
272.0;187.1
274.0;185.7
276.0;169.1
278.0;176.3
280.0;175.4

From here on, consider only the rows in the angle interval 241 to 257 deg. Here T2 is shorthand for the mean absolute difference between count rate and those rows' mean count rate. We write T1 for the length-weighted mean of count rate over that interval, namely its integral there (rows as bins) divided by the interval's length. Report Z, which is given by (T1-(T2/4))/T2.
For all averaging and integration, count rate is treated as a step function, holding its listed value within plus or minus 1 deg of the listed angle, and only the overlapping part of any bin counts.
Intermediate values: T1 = 188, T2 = 7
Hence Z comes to 29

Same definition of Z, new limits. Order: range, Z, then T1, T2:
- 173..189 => 19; 181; 10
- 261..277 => 24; 189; 8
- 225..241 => 42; 179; 4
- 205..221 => 6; 134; 23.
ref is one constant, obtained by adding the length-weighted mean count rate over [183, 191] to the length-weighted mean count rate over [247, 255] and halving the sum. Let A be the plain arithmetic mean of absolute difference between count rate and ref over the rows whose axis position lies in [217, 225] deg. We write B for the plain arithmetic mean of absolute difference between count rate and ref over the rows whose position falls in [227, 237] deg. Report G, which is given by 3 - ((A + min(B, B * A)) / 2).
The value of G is -3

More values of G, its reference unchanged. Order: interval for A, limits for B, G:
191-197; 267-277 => -49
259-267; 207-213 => -35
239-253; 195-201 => -58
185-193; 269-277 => -22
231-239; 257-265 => -8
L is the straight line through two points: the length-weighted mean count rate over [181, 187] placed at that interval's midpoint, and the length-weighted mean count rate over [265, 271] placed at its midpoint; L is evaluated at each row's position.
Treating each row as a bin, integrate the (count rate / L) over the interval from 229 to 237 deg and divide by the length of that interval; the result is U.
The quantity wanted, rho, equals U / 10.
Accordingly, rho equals 0.096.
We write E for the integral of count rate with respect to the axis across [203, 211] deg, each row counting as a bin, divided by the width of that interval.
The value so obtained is 100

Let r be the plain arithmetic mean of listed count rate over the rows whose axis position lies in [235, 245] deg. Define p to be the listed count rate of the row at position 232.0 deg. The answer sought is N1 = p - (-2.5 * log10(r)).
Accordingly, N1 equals 179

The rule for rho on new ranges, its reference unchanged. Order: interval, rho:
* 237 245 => 0.096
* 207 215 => 0.068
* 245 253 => 0.103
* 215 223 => 0.088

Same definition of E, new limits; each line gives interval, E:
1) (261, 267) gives 195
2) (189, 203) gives 86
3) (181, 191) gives 164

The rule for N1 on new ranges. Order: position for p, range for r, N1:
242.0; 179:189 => 190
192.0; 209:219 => 106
